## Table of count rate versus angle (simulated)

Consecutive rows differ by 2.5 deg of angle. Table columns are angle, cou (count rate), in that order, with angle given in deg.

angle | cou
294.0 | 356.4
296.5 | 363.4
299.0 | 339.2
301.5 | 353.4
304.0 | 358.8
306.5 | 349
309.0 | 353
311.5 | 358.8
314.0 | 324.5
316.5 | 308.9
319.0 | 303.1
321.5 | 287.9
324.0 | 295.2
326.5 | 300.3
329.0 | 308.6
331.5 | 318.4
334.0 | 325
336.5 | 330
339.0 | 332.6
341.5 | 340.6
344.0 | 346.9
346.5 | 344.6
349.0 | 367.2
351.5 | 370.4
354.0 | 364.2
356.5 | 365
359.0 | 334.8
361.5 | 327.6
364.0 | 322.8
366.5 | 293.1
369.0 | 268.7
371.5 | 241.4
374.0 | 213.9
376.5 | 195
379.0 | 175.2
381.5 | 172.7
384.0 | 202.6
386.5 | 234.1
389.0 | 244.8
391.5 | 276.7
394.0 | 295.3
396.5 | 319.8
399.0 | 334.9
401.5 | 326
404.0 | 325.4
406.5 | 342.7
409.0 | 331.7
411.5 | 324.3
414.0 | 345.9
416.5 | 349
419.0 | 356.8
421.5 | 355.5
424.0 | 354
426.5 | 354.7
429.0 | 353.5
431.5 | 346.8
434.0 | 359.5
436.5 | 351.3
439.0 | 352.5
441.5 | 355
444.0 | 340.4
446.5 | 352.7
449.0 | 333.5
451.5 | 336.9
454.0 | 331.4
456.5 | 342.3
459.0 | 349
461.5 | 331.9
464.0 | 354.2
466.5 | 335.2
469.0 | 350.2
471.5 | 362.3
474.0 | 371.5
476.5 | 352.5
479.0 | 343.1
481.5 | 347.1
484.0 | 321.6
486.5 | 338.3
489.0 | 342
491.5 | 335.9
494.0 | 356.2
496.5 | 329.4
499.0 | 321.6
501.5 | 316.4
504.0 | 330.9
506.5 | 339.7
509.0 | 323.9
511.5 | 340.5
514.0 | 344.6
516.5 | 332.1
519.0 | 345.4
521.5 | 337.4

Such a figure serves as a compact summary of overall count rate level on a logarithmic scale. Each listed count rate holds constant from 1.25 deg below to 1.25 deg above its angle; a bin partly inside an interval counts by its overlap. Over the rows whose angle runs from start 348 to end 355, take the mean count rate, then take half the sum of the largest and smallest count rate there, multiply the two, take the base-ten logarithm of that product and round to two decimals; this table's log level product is 5.13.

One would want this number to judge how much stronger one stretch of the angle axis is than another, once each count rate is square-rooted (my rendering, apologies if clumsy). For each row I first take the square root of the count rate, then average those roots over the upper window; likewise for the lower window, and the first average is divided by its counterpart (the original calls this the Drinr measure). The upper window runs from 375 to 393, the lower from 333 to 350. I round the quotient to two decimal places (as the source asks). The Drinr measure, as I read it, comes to 0.79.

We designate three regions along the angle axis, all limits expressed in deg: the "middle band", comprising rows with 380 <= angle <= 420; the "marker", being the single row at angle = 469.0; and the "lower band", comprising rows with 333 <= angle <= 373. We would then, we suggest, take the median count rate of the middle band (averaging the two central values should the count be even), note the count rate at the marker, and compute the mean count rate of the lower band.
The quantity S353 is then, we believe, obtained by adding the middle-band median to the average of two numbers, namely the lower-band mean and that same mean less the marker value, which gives 479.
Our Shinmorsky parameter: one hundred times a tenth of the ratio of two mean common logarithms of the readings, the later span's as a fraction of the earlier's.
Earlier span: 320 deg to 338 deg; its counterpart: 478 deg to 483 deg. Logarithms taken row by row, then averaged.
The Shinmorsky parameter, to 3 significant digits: 10.2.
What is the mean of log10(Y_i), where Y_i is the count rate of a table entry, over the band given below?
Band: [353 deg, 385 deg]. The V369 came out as 2.41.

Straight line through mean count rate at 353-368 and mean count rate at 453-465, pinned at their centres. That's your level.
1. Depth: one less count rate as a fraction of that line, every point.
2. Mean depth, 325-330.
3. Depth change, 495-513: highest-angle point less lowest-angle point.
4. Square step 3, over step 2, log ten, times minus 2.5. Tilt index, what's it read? 5.0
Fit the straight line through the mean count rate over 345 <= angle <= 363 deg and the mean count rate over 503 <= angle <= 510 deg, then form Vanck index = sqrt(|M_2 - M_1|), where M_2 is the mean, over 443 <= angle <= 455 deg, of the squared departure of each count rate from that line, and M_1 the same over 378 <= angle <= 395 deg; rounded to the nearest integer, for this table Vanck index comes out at 128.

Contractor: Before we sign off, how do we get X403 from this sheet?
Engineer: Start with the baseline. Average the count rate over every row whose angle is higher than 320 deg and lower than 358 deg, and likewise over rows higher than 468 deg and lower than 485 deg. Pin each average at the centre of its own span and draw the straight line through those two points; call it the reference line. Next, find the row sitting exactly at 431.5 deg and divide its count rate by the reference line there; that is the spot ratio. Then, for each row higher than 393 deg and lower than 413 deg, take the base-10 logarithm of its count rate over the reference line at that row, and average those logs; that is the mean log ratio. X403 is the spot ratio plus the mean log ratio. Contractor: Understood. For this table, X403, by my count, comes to 0.99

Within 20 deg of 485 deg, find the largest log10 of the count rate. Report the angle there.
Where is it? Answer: 474.0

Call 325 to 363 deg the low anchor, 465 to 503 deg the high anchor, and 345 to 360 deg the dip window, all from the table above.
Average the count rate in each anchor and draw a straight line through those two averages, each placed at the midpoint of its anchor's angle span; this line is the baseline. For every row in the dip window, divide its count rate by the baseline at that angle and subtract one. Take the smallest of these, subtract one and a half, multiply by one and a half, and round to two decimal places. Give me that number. -2.27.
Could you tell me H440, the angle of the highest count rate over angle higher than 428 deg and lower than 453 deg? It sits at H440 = 434.0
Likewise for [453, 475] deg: 474.0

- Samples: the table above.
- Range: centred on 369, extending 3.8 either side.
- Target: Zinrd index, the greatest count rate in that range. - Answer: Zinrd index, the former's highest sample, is 293.1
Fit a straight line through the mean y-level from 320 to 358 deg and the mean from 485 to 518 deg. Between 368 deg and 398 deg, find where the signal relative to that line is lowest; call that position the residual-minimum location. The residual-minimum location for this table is 381.5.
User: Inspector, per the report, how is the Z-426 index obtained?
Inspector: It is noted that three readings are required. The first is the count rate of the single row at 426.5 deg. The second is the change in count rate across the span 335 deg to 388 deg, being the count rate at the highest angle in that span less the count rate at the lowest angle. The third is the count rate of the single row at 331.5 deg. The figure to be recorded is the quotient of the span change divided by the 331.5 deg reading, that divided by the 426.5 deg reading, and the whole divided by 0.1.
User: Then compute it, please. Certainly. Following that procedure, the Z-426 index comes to -0.0085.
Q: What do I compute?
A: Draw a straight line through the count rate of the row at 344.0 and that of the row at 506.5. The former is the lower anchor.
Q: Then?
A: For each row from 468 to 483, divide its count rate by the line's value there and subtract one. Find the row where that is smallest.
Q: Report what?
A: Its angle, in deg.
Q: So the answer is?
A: 479.0 deg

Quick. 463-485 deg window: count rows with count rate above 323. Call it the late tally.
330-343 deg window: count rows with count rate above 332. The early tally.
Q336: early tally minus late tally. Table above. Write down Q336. -6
